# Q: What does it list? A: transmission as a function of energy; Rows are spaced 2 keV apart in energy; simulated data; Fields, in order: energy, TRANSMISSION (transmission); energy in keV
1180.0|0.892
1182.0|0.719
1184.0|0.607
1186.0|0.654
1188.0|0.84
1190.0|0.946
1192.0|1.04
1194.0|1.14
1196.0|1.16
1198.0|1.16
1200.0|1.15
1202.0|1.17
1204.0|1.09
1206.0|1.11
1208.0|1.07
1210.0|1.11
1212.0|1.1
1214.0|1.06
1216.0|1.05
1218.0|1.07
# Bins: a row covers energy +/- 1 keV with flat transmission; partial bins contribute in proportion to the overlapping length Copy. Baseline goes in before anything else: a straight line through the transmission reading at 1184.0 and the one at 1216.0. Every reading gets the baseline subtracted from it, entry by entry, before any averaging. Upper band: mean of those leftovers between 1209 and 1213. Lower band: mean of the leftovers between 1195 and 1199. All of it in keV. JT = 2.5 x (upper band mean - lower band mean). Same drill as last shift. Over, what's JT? -0.6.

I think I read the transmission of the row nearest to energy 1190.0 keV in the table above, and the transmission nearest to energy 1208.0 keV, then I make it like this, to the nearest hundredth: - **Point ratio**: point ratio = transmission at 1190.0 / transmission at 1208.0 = 0.88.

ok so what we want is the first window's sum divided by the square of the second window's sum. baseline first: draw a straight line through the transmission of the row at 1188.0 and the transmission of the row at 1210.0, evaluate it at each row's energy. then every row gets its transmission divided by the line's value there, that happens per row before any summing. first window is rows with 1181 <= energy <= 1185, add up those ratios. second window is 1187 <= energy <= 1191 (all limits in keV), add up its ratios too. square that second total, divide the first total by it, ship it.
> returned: 0.39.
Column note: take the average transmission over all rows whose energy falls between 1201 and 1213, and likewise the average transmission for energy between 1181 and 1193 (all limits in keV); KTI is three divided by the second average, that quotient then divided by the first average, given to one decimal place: 3.4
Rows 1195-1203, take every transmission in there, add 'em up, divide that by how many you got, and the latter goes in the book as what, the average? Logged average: 1.16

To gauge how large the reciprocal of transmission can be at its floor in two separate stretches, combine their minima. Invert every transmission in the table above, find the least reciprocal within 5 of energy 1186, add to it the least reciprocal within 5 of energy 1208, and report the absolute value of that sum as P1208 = 1.958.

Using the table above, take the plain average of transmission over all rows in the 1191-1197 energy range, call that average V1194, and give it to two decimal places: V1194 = 1.11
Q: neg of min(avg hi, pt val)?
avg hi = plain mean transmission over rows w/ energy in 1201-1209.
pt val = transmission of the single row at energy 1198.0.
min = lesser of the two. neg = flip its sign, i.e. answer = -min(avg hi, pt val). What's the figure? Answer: -1.11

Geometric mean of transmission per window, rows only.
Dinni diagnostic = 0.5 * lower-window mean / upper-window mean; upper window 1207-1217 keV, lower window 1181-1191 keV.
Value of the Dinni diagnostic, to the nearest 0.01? 0.34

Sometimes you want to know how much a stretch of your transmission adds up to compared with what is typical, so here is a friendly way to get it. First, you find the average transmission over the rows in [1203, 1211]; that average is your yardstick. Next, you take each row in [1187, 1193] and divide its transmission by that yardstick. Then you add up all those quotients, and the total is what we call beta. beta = 2.58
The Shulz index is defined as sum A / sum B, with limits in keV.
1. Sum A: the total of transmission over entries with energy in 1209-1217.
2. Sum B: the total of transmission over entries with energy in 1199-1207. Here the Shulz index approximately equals 1.0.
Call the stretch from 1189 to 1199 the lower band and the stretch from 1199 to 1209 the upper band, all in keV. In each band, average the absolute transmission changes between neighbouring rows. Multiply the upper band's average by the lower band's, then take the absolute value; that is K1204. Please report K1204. 0.0021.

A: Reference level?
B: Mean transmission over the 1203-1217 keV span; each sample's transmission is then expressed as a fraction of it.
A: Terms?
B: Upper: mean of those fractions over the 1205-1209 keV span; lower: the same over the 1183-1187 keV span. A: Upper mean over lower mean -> 1.73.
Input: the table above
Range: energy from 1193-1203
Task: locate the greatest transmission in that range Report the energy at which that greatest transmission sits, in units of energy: 1202.0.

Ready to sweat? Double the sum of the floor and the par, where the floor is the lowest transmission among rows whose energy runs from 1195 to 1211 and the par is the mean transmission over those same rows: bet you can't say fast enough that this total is 4.4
